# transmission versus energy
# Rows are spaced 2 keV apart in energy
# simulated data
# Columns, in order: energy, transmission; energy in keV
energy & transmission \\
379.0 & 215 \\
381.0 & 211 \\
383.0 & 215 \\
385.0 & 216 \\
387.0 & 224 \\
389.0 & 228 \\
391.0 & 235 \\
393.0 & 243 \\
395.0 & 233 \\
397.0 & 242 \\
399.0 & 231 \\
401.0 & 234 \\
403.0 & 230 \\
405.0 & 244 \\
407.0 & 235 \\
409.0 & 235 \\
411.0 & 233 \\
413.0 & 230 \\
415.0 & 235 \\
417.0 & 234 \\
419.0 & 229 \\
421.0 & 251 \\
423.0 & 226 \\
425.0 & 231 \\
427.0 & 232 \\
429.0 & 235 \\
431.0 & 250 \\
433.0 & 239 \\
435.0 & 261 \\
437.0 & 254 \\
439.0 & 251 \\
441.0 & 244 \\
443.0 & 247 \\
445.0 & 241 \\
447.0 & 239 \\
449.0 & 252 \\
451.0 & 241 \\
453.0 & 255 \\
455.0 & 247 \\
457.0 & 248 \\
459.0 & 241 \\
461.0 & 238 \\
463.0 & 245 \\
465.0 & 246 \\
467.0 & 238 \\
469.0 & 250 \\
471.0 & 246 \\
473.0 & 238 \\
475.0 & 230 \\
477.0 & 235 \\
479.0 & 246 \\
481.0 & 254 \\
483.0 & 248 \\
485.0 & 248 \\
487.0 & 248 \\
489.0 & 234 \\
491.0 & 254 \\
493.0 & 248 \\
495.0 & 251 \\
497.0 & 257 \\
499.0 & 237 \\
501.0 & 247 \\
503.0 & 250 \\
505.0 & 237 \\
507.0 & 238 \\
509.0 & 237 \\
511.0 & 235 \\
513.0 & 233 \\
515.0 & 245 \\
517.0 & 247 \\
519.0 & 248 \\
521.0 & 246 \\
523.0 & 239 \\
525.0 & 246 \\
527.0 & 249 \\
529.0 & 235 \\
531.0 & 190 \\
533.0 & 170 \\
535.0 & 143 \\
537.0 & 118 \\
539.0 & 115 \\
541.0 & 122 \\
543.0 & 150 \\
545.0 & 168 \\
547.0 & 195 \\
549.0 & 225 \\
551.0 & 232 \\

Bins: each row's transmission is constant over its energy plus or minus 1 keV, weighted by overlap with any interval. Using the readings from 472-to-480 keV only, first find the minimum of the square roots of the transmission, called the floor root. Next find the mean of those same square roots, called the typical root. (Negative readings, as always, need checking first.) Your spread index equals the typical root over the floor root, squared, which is 1.03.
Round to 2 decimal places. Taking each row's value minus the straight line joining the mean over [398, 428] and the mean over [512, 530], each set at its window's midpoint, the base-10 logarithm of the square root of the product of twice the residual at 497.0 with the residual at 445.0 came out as 1.07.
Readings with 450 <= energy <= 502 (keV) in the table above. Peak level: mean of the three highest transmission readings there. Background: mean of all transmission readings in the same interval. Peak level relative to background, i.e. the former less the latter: 10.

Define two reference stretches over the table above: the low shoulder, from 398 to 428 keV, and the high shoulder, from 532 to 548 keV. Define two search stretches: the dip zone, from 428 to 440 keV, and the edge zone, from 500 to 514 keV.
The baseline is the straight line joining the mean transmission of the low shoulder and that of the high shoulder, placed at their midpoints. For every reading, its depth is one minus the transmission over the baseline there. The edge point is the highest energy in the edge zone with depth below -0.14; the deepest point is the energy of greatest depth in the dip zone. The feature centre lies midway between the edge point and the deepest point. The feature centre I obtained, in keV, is 471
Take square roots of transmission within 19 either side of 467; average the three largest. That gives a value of 15.9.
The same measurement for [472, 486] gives 15.8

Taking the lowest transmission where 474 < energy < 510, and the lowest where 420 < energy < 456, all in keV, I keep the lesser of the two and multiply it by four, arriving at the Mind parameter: 904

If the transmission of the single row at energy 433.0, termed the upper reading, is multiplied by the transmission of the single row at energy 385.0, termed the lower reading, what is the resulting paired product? 51624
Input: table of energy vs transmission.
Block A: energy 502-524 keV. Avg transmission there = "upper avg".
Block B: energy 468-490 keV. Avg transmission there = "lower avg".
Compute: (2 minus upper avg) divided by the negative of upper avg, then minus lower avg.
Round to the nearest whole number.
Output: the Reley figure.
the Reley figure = -242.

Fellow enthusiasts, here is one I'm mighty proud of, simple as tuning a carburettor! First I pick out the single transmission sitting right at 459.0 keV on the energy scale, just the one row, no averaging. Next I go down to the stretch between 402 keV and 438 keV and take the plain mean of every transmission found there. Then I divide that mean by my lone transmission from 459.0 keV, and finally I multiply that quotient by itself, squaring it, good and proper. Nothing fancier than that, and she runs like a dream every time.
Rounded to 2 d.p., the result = 0.98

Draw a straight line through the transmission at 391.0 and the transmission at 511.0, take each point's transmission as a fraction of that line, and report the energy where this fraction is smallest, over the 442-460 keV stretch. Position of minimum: 447.0 keV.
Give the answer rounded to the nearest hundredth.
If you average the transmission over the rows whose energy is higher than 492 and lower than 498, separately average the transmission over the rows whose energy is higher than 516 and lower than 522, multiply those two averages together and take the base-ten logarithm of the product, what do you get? 4.79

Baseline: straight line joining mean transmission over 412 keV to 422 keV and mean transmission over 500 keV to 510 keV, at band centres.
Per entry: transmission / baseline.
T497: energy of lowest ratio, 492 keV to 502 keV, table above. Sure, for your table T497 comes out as 499.0 keV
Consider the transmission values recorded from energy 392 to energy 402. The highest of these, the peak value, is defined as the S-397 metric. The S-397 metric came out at 243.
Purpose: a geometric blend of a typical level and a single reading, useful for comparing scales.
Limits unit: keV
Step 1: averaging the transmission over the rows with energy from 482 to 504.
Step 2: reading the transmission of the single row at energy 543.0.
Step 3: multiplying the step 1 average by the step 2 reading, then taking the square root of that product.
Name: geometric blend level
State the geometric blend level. 193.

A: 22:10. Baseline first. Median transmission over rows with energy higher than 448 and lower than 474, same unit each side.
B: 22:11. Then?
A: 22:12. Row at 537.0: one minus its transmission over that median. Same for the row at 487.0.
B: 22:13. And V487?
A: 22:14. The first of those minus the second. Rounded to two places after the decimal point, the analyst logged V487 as 0.53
